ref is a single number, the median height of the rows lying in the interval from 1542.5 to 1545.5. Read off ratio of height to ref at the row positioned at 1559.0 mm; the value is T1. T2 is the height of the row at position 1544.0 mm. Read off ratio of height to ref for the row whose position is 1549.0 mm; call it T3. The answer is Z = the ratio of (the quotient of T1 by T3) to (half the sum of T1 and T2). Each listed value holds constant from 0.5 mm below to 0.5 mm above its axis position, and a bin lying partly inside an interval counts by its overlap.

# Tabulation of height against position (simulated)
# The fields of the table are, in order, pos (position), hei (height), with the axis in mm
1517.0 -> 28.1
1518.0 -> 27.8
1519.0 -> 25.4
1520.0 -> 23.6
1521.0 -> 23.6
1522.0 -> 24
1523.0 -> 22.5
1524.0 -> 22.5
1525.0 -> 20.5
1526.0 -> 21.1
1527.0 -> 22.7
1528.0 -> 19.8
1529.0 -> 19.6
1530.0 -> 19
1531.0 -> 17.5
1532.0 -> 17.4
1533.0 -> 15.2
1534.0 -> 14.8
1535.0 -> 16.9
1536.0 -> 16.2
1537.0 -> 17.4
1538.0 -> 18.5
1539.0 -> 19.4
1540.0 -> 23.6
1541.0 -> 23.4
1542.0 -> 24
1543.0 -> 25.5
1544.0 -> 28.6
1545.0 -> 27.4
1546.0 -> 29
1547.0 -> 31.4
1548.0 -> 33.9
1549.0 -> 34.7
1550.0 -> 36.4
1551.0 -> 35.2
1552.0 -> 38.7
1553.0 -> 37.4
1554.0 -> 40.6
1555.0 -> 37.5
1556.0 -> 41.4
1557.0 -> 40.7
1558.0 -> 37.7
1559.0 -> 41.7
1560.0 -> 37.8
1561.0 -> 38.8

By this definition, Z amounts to 0.08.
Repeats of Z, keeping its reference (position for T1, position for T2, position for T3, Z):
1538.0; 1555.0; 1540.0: 0.04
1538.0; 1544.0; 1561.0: 0.03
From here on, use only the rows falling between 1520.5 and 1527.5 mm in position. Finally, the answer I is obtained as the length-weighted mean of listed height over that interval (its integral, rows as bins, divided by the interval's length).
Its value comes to 22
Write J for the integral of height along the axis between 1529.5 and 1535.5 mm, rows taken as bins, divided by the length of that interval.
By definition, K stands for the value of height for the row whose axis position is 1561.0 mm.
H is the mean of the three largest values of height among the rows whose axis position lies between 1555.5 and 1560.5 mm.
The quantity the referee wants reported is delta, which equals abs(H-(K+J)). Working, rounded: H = 41.3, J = 17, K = 38.8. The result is 14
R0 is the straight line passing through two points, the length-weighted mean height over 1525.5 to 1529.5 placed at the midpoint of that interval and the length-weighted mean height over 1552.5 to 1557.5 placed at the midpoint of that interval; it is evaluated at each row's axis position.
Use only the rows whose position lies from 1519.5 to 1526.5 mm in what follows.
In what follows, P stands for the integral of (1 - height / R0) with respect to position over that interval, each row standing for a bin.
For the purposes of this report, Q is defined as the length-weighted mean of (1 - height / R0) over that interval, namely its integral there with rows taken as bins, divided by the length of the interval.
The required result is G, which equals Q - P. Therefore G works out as 1.7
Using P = -2.0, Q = -0.3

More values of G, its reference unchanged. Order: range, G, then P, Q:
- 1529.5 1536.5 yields -1.9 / 2.2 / 0.3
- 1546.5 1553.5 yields -0.1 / 0.1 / 0.0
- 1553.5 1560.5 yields -0.2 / 0.2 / 0.0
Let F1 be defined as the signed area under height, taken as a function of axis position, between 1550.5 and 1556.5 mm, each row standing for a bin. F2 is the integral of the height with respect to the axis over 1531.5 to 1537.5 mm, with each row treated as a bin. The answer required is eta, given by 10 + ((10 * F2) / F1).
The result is 14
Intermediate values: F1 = 231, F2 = 98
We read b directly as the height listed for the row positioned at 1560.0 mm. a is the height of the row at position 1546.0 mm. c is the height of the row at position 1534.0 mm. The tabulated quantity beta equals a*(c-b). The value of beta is -667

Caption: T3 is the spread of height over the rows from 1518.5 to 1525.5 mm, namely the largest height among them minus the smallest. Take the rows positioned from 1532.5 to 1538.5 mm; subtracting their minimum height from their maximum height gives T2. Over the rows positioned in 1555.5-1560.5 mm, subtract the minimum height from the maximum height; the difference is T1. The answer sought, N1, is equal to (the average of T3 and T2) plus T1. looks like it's 8.3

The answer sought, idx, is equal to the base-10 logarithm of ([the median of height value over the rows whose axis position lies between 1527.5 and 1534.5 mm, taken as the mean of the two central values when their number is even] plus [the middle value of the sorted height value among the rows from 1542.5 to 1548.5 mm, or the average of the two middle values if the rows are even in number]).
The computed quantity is 1.67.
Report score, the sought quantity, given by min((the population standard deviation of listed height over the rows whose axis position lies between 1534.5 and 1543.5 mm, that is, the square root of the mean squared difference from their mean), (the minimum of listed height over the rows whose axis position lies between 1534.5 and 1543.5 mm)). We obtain 3.4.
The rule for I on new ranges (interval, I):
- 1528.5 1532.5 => 18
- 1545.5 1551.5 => 33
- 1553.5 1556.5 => 40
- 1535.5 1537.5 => 17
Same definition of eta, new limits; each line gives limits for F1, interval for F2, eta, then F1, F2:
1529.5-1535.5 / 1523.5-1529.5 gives 23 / 101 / 126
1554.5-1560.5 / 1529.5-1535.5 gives 14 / 237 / 101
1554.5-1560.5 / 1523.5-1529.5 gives 15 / 237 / 126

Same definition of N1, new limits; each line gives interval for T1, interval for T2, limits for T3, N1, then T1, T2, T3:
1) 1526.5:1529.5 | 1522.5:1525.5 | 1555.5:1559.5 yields 6.1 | 3.1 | 2.0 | 4.0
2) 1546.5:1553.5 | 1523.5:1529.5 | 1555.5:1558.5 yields 10.7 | 7.3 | 3.1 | 3.7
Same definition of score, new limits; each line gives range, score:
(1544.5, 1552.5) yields 3.6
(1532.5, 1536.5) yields 0.8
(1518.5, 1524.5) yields 1.0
